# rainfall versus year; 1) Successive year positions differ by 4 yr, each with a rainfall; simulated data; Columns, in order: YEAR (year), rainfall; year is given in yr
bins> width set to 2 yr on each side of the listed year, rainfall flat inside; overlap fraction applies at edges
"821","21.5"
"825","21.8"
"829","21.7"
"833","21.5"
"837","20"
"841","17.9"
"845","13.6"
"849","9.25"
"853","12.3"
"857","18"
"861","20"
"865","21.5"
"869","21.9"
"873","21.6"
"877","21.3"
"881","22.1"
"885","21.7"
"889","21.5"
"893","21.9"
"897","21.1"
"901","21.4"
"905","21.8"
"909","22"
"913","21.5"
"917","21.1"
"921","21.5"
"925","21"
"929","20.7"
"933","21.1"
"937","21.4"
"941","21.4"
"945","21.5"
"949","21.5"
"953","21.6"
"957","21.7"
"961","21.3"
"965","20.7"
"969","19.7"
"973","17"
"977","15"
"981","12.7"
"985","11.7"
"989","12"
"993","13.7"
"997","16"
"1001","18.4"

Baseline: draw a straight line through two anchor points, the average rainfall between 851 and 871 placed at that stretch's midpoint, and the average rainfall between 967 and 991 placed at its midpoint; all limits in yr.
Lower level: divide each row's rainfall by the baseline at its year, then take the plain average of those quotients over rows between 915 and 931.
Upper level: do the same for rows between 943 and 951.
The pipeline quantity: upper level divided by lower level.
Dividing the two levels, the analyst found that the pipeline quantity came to 1.07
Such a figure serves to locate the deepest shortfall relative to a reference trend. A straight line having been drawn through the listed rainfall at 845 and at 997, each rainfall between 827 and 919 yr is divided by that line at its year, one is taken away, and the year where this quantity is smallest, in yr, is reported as 849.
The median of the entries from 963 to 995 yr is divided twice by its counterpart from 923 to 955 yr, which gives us 0.031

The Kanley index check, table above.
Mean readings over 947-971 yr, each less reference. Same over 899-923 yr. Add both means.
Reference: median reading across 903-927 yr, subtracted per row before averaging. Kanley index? 0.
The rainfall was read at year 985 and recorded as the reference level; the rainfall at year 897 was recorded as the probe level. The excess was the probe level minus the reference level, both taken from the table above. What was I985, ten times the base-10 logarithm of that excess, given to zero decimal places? 10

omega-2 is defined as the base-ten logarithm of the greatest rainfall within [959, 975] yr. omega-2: 1.328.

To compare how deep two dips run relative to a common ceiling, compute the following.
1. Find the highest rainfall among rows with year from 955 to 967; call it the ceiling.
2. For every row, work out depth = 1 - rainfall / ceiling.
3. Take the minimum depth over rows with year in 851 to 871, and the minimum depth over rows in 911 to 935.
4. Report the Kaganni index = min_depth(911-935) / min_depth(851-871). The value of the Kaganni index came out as -1.0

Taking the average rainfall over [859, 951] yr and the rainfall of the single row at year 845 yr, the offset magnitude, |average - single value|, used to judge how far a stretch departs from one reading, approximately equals 7.8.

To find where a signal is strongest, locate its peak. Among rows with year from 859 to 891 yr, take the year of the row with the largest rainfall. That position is 881 yr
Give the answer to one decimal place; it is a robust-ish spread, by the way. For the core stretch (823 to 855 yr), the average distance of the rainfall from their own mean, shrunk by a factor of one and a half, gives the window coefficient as 2.8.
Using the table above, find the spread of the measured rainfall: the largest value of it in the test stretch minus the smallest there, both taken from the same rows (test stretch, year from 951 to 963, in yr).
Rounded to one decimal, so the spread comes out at 0.4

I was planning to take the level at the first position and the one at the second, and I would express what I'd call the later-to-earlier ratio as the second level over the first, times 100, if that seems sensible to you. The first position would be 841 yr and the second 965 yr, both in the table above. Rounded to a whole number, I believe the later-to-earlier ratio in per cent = 116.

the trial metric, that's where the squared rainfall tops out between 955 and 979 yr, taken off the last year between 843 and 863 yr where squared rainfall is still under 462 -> -96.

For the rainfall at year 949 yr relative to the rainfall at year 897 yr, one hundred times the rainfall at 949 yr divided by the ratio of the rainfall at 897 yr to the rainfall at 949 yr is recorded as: 2191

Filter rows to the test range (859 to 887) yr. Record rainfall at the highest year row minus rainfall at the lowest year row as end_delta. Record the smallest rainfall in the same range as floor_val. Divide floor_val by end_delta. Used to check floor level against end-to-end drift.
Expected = 12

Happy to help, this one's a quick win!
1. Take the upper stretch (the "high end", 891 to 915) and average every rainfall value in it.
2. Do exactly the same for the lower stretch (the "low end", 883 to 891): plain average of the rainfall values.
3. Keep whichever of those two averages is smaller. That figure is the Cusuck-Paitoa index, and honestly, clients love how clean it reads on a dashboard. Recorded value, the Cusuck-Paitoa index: 22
